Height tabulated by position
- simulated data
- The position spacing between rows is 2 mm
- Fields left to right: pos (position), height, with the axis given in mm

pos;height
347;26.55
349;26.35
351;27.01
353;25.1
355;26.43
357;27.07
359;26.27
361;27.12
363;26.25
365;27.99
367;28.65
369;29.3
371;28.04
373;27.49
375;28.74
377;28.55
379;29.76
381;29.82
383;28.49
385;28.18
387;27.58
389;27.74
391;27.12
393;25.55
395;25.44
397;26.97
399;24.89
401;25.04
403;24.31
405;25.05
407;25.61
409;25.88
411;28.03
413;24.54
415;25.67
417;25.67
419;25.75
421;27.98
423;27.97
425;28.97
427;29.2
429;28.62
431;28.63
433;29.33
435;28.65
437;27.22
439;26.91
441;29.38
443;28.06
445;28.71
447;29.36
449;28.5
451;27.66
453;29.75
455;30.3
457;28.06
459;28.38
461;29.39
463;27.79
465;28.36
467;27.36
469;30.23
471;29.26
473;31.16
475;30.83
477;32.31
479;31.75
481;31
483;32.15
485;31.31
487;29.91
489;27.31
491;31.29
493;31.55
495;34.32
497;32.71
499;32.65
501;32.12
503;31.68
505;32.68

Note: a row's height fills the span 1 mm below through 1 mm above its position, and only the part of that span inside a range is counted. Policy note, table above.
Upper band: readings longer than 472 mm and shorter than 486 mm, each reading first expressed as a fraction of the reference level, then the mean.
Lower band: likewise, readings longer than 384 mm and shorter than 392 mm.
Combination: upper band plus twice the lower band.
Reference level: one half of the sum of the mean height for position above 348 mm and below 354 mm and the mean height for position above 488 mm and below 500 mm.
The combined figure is 3.004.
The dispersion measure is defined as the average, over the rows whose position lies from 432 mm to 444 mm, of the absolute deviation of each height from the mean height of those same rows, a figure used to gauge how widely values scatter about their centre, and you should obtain 0.86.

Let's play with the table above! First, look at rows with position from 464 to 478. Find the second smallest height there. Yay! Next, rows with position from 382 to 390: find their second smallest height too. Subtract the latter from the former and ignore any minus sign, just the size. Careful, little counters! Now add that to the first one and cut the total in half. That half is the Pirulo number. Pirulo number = 14.5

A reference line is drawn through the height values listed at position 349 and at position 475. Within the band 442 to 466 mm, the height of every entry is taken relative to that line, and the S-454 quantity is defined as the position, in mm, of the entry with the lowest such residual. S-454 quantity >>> 463 mm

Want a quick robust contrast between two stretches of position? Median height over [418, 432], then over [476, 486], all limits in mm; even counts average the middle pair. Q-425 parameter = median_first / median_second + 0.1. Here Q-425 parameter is 1.00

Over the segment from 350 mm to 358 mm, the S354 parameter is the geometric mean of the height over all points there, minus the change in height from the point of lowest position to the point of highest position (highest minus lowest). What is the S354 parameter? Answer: 26.3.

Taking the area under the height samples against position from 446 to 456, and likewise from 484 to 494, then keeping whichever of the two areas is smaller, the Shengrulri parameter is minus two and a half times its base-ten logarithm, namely -6.160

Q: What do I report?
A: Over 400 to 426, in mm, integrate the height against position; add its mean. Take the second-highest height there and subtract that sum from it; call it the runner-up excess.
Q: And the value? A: -679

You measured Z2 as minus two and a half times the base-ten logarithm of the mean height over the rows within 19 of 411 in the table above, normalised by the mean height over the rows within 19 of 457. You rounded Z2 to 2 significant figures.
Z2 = 0.10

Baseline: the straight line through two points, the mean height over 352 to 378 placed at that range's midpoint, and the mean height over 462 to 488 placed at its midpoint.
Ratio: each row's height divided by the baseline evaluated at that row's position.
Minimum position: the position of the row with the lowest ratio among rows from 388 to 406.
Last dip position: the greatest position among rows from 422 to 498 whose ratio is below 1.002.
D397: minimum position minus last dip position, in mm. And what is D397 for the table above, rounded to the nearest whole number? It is -86 mm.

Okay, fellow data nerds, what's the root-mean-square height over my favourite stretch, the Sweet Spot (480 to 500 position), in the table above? 31.5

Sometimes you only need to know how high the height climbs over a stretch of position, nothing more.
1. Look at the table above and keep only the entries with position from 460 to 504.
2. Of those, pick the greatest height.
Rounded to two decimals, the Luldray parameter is 34.32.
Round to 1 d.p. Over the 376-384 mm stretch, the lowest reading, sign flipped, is -28.5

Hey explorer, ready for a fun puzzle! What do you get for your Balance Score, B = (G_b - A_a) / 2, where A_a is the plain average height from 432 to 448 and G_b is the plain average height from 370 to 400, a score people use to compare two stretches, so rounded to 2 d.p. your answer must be -0.41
